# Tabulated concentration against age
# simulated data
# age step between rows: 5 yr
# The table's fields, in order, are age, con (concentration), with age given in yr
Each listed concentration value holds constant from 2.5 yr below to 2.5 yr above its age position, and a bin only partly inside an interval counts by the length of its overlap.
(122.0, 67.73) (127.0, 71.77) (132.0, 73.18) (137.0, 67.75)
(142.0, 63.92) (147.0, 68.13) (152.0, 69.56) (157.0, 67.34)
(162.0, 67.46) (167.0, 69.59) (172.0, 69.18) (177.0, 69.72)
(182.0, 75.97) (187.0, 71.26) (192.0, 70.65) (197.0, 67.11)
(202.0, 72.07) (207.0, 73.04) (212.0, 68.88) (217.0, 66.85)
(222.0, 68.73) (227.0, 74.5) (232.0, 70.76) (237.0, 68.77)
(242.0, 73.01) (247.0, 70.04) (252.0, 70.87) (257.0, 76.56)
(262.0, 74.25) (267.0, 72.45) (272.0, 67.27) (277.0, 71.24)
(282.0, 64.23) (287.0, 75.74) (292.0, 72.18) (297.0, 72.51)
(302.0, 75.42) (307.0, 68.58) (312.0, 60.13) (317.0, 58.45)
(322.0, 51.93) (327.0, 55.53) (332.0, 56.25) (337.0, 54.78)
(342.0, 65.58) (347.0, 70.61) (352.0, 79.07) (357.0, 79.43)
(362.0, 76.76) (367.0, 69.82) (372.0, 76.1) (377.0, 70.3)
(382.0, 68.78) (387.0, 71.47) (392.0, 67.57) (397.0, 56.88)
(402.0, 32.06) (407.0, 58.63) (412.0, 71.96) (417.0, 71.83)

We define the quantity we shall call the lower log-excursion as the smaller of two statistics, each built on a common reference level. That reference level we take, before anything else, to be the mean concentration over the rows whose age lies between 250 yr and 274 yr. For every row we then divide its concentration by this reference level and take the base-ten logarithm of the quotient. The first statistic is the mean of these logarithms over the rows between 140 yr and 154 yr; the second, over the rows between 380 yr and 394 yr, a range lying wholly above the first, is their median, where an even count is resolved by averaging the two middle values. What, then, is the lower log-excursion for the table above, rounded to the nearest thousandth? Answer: -0.032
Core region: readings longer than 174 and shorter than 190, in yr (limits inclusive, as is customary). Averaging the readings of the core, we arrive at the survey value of 72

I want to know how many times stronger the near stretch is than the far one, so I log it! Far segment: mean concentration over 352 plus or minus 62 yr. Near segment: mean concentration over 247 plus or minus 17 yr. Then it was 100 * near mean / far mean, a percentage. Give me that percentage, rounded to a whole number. 110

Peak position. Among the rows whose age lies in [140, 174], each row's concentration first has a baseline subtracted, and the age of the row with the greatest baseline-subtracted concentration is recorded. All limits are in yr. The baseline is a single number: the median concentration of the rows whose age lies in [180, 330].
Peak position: 167.0 yr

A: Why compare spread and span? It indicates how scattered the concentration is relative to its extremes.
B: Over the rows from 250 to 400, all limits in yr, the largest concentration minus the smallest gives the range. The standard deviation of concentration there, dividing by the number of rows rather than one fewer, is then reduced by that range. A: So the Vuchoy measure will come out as -20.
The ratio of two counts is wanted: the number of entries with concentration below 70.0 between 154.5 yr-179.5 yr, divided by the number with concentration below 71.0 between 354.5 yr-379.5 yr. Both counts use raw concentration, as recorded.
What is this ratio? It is 2.5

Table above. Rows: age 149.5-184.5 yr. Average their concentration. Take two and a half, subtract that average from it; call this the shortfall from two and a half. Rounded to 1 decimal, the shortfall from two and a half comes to -67.3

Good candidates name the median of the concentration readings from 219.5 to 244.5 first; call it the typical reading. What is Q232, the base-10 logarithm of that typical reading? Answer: 1.85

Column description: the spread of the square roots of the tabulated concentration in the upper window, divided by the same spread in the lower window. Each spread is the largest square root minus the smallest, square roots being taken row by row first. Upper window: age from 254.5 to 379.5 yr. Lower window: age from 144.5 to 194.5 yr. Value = 3.3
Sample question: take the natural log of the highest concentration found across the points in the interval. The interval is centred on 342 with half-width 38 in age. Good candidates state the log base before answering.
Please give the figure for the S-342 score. 4.37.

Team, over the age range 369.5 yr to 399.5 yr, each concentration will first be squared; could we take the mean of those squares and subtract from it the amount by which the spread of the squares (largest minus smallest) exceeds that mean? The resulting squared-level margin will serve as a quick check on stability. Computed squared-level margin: 6902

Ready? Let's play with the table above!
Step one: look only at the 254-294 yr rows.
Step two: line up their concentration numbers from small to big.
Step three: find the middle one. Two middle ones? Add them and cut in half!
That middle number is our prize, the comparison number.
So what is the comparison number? 72.3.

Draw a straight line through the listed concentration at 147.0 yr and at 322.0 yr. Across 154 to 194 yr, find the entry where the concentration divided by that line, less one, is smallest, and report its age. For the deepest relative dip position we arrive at 157.0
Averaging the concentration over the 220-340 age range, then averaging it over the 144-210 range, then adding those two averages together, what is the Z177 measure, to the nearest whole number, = 138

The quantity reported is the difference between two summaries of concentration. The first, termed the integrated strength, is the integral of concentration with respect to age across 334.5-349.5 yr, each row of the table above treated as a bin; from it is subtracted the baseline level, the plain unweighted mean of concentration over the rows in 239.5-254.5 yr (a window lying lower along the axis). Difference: 884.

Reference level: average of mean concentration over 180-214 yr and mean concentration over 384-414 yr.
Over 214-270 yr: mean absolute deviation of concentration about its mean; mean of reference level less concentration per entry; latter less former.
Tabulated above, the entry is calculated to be -8.4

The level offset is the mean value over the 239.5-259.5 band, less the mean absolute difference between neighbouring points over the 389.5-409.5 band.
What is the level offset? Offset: 51.9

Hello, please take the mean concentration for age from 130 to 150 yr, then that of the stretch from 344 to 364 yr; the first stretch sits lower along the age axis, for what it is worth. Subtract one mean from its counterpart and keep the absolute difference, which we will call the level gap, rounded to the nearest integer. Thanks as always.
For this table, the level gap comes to 8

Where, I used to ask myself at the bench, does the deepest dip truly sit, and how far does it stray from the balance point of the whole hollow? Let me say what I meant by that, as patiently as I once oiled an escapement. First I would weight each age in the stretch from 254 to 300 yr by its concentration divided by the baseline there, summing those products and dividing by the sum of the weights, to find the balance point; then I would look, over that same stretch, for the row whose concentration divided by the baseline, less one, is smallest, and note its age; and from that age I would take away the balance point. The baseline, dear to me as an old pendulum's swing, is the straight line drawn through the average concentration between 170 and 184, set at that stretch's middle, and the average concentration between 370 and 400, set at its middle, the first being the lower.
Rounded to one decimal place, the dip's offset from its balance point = 5.1 yr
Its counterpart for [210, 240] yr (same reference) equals -7.6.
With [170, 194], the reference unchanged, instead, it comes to -10.1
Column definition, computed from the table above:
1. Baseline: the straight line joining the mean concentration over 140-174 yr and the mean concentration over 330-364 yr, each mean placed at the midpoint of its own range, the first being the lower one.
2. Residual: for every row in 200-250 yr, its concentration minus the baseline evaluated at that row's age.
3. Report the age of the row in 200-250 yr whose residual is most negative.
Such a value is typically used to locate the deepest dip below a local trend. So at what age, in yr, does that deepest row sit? 217.0 yr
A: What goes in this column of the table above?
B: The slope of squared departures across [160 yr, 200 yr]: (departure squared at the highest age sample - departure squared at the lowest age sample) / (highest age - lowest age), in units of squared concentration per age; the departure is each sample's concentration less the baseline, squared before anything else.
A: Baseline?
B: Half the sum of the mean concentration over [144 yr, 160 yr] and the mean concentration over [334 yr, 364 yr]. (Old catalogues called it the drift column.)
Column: 0.0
